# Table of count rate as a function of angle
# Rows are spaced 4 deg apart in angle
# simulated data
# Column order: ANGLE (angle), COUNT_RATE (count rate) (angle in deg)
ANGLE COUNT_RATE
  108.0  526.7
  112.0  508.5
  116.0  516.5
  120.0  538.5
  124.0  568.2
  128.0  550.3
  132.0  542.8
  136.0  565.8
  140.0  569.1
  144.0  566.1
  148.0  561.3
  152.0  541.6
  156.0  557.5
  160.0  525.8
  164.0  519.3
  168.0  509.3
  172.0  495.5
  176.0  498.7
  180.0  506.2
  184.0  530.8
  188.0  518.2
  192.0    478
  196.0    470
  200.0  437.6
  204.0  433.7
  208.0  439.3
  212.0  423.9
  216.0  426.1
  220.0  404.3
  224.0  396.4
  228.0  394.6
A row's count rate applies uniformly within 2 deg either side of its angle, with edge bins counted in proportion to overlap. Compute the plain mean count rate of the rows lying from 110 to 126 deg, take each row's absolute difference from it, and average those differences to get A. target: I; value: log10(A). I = 1.31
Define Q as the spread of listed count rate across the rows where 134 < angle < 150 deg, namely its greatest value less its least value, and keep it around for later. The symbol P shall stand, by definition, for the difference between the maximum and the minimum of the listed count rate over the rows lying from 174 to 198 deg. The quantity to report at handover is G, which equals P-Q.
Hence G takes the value 53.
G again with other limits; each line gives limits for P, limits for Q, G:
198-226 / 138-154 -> 15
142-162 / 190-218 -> -14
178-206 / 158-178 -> 67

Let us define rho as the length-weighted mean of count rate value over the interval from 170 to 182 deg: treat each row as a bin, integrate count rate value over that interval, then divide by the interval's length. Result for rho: 500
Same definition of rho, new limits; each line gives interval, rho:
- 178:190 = 518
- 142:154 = 556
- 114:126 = 541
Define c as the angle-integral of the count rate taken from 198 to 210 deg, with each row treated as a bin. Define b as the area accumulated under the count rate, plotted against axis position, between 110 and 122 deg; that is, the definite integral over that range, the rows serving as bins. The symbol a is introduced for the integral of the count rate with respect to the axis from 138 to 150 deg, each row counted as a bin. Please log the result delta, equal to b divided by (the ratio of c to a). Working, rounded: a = 6786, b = 6254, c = 5242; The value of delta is 8095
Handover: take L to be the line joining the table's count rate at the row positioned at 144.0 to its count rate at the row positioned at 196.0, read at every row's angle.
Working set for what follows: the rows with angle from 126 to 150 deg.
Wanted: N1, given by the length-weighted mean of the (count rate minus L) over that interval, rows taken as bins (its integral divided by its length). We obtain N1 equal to -18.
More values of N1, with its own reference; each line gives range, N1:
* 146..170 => -4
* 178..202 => 9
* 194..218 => -13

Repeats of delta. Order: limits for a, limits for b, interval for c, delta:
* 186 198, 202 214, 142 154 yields 4557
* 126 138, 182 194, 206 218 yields 7859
